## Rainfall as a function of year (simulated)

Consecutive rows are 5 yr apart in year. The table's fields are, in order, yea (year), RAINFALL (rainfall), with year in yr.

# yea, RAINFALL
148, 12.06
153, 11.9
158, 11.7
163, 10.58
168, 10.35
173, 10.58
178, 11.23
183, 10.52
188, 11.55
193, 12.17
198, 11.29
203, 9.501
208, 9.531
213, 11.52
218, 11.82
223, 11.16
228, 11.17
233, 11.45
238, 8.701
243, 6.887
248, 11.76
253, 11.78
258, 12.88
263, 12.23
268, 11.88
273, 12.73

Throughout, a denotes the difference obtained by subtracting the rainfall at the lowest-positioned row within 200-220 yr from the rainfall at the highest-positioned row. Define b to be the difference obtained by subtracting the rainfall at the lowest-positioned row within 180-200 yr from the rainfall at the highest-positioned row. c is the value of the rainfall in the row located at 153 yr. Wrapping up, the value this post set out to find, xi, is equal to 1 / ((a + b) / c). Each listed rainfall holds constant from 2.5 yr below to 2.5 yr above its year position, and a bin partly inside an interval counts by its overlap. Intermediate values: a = 2.3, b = 0.8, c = 11.9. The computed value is 4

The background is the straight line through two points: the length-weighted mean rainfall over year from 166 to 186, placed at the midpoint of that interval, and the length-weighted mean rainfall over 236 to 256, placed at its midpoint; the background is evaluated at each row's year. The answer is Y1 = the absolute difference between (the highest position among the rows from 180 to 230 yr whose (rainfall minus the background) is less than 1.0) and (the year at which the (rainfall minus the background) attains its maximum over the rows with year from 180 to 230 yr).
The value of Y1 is 15 yr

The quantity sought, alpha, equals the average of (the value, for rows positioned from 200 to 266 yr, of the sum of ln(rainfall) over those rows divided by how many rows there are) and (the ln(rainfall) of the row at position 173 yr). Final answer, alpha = 2.36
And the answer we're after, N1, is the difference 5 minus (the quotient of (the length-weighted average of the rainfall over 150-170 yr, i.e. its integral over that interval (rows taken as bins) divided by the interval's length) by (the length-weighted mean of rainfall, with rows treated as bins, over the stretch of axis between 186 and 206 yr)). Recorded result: 3.99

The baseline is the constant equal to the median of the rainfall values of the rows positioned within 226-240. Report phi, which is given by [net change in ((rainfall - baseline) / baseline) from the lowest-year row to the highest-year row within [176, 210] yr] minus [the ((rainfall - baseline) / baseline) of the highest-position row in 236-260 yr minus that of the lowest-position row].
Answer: -0.5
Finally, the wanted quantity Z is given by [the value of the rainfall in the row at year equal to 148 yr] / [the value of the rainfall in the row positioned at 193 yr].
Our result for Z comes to 0.99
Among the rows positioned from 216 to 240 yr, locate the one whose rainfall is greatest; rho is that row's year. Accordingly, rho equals 218 yr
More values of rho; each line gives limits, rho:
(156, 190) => 158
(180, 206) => 193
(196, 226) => 218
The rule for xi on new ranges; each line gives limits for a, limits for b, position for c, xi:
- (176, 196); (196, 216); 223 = 10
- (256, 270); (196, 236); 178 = -13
